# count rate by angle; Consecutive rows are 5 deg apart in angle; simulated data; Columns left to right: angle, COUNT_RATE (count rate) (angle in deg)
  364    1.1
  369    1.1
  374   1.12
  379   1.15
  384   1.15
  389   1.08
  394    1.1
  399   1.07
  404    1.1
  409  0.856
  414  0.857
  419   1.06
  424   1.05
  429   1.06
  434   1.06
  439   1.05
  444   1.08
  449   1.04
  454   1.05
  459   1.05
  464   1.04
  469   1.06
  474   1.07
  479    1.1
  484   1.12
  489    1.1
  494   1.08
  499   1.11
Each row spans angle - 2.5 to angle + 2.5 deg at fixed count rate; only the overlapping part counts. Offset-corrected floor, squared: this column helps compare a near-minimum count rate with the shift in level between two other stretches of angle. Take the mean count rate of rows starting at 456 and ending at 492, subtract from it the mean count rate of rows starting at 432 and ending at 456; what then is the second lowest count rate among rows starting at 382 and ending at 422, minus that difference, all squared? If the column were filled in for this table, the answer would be 0.70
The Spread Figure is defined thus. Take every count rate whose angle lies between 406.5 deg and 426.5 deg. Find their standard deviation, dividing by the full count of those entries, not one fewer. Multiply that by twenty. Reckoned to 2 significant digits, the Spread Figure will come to 2.0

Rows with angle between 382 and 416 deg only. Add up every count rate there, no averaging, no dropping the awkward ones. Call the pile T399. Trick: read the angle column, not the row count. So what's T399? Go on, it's 7.2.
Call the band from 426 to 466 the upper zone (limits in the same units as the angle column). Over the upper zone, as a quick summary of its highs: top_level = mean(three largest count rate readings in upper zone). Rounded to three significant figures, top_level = 1.07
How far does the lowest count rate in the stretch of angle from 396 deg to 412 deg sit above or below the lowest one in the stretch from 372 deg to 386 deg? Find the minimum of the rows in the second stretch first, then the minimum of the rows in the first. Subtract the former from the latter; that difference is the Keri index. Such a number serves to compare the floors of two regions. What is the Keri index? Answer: -0.26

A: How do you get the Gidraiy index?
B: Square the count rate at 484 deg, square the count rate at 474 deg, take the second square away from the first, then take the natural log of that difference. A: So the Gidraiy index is -2.2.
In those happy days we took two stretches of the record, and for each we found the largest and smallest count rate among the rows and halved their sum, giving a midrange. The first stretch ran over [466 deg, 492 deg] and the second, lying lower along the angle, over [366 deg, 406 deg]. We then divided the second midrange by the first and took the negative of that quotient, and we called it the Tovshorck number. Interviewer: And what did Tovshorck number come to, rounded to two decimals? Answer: -1.02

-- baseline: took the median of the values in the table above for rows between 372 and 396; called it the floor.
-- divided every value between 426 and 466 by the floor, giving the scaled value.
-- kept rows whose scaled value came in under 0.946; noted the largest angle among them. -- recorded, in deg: 464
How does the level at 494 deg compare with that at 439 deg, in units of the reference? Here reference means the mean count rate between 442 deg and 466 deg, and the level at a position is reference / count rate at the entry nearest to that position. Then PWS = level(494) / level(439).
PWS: 0.97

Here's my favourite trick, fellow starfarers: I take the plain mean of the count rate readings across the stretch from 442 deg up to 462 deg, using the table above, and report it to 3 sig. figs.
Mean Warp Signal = 1.05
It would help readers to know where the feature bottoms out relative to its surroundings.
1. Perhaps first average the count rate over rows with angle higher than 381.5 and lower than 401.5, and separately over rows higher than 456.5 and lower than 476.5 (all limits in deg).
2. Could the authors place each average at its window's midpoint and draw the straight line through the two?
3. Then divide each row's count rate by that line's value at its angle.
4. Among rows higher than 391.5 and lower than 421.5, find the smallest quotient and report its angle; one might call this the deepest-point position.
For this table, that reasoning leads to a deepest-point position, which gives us 409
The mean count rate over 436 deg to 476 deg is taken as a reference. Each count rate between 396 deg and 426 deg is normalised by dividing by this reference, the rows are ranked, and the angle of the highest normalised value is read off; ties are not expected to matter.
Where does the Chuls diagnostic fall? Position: 404 deg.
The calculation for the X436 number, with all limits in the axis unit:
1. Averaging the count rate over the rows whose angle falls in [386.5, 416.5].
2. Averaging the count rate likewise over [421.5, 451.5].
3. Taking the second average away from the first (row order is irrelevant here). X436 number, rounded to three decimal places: -0.046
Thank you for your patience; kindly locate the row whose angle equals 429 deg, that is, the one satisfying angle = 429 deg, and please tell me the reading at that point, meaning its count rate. 1.06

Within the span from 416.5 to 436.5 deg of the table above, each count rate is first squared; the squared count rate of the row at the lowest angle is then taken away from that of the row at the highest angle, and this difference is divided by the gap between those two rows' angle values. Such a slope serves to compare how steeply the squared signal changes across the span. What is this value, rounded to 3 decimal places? 0.000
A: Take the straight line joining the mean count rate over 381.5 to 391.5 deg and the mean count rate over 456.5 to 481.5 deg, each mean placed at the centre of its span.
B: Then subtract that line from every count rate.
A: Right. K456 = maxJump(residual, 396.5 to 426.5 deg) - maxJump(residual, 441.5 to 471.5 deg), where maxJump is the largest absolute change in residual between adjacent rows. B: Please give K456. 0.20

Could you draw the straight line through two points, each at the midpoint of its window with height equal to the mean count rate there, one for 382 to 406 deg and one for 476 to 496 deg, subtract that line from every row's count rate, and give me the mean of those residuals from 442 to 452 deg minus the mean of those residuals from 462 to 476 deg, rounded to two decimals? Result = 0.00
